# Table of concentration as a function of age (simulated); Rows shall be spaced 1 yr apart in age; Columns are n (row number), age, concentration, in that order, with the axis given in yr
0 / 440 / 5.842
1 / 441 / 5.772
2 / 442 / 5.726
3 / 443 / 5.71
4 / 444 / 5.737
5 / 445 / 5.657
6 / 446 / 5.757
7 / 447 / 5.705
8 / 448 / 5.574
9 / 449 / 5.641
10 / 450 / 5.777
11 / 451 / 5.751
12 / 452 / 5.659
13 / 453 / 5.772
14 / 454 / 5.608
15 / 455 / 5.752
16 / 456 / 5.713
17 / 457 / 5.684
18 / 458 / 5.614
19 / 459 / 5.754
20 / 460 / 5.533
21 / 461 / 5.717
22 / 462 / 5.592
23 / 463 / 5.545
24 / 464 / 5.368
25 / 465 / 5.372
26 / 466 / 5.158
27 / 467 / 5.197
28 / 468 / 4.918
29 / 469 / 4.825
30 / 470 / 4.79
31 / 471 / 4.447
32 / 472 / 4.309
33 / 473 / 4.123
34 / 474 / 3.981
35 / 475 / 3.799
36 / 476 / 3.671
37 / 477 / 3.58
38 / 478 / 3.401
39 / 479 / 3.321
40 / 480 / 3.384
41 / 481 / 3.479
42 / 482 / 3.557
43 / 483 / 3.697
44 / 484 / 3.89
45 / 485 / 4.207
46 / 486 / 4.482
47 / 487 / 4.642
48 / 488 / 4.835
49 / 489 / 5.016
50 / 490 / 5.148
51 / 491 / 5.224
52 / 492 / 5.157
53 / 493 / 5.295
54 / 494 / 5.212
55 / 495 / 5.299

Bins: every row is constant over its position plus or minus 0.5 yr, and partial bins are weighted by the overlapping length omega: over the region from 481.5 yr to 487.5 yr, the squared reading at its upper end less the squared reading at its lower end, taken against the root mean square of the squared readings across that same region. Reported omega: 0.52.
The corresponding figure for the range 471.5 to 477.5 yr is -0.37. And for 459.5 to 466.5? -0.13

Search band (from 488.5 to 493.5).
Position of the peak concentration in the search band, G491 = 493 yr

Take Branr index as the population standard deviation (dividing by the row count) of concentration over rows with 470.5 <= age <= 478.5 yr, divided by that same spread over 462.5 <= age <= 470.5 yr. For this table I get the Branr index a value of 1.3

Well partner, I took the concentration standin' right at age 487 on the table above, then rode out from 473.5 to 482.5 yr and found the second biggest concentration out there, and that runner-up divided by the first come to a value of 0.82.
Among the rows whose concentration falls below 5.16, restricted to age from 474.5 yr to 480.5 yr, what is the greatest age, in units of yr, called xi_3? 480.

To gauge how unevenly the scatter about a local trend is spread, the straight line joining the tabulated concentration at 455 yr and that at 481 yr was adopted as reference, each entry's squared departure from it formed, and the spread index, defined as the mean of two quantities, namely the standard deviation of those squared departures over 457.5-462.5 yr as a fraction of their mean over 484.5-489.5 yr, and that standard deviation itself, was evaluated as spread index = 0.1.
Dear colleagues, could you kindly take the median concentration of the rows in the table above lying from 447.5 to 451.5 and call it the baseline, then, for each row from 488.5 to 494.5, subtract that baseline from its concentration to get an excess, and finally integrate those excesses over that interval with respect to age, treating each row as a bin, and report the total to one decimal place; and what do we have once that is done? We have -3.1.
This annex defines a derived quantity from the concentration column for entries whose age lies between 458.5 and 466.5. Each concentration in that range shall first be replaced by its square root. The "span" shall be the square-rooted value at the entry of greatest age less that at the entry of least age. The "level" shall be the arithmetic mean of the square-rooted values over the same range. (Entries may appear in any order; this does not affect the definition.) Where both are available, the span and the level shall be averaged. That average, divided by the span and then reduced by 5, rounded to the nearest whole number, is -14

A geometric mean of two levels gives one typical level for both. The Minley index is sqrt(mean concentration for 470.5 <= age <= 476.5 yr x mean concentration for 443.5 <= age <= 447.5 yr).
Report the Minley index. 4.8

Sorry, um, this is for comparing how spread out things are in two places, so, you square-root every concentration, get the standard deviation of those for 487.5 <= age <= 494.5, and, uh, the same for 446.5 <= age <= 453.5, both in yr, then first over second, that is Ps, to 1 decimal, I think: 2.2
